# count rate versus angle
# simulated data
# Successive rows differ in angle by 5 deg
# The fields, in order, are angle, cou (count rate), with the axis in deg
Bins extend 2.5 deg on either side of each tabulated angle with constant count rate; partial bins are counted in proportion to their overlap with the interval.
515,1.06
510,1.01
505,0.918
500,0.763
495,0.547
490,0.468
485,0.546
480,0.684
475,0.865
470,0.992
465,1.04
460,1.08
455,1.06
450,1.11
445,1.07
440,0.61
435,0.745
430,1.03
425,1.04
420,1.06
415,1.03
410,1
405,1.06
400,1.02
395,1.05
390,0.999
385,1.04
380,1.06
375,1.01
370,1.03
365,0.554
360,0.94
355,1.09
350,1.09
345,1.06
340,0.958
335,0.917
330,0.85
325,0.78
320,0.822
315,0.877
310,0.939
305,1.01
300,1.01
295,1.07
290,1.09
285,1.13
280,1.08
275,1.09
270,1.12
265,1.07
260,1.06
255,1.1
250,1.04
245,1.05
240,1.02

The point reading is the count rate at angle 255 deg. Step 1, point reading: 1.1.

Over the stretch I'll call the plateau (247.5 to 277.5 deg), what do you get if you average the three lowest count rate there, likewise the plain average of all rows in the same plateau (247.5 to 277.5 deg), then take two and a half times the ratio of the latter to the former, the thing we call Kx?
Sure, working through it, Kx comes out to 2.56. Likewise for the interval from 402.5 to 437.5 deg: 2.69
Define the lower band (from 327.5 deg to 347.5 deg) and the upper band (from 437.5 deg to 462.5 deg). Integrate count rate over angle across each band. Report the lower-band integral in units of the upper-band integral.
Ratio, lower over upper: 0.77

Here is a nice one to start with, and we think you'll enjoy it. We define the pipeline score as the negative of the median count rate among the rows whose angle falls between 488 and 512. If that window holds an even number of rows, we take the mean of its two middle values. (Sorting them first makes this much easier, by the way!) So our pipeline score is -0.76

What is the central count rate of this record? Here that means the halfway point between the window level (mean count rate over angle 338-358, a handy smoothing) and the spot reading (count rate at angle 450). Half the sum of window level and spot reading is 1.08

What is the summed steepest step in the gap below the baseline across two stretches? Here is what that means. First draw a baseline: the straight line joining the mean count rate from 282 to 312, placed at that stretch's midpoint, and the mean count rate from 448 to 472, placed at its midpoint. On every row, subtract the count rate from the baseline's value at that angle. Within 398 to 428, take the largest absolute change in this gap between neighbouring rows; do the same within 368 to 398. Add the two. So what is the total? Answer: 0.11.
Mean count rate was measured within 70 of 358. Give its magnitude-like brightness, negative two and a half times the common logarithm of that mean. 0.02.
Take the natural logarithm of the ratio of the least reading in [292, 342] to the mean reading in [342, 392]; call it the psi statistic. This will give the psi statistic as -0.24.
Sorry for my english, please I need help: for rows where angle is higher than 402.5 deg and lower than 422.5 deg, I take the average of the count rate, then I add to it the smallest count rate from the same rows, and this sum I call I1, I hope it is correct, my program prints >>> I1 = 2.0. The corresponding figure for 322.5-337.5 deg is 1.6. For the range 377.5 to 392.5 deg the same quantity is 2.0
